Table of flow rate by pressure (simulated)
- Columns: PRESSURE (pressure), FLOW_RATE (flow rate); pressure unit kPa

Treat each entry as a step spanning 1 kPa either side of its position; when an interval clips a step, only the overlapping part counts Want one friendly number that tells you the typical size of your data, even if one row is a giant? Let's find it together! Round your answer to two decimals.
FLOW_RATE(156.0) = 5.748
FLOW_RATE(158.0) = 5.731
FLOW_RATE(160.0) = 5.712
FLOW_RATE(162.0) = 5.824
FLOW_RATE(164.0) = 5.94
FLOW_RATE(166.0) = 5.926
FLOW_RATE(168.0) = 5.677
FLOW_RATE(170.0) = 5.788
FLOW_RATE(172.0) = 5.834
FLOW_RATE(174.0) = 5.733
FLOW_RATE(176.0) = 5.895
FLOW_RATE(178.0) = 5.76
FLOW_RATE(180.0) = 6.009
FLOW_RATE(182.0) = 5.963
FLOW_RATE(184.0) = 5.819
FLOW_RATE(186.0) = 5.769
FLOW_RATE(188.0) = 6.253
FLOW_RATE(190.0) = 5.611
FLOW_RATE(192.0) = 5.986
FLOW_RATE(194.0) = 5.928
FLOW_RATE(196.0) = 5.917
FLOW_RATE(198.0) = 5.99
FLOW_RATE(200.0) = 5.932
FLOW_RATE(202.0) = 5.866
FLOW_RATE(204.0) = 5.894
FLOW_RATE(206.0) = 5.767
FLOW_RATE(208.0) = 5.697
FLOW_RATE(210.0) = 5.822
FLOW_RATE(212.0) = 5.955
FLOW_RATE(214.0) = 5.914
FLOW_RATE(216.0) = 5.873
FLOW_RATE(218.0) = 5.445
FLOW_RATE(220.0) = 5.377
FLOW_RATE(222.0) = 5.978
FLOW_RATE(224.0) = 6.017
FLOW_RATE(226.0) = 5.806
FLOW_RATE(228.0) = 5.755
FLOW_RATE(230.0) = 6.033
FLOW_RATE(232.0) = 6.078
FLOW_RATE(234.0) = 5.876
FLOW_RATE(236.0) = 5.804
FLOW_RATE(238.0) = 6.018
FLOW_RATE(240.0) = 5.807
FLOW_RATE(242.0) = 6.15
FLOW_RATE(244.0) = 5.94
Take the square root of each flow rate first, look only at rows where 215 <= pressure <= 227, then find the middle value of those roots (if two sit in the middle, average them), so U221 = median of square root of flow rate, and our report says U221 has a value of 2.42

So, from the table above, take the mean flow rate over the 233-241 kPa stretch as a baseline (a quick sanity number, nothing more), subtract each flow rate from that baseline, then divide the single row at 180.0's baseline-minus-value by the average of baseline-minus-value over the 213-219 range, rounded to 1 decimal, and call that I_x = -1.0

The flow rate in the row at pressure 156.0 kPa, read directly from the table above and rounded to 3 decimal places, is 5.748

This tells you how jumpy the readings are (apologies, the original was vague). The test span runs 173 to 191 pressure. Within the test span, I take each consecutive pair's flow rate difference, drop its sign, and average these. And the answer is 0.24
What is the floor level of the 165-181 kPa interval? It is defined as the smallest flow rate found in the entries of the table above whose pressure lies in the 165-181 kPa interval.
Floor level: 5.677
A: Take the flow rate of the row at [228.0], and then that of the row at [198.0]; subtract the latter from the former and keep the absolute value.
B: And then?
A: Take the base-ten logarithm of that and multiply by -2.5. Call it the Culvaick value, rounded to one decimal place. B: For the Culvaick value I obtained 1.6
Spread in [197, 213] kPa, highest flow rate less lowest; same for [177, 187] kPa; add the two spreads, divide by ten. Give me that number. 0.054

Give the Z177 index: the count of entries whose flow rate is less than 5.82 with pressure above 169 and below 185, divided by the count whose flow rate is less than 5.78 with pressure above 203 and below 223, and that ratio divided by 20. 0.050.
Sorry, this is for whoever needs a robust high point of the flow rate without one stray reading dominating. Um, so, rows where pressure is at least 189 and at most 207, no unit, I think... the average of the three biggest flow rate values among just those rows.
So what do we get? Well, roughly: 5.97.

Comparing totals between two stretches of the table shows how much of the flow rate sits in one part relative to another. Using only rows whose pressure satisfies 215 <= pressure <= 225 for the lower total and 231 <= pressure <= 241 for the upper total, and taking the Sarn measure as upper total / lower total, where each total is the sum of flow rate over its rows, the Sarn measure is 1.03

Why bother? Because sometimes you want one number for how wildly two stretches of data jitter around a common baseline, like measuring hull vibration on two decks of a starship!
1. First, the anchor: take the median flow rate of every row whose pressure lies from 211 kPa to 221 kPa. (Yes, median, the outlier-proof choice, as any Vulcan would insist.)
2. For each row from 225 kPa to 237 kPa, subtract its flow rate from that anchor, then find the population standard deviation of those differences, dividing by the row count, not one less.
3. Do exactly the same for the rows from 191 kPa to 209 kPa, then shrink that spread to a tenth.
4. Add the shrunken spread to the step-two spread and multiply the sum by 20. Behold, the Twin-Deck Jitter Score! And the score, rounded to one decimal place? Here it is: 2.6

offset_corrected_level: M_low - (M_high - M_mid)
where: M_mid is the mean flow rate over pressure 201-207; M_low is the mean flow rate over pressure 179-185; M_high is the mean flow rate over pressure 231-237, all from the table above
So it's 5.85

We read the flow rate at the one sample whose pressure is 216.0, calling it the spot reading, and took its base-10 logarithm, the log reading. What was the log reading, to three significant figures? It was 0.769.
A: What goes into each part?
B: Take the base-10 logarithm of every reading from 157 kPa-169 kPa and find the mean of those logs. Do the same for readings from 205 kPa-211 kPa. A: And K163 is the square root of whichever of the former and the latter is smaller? 0.872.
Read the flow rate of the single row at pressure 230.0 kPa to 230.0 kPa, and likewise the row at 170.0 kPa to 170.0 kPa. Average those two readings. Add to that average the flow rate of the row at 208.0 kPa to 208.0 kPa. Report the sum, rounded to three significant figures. 11.6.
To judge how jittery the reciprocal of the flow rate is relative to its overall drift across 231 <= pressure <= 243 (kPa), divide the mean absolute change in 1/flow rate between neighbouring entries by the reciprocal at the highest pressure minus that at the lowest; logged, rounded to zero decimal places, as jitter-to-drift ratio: -3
